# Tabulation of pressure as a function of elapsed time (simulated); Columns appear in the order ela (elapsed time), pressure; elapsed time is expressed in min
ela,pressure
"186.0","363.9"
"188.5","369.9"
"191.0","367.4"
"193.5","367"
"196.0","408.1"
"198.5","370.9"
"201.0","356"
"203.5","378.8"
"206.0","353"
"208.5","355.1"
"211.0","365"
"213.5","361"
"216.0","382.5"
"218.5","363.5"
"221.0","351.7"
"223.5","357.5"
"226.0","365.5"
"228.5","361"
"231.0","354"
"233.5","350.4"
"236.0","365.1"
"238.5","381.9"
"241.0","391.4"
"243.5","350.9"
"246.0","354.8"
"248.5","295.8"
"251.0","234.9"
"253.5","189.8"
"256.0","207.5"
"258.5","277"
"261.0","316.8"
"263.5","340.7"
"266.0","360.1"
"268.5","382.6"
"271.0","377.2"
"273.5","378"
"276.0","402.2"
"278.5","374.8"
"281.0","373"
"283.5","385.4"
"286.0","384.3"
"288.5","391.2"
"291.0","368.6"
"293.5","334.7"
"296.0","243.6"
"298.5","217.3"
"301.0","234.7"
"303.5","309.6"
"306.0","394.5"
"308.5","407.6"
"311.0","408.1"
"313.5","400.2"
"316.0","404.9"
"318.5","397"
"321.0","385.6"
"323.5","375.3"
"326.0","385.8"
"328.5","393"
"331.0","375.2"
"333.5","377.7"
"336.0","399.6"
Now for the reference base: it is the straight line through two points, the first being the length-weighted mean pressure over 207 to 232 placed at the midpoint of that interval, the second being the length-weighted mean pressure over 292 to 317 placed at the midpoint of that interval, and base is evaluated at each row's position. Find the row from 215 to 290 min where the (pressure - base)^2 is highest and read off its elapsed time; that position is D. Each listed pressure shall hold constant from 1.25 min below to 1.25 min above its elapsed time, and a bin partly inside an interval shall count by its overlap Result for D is 253.5 min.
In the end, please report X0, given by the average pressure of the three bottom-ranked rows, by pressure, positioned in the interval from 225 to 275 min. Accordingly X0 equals 211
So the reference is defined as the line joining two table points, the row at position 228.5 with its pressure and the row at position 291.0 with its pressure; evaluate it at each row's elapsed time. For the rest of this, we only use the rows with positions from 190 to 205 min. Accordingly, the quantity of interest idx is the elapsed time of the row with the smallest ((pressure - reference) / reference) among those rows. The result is 201.0 min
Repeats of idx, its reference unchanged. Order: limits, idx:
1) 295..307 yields 298.5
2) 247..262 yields 253.5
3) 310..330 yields 323.5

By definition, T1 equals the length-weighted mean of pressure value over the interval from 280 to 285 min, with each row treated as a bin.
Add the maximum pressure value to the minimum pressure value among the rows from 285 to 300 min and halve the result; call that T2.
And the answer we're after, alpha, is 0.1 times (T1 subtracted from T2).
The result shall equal -7.6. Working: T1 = 380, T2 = 304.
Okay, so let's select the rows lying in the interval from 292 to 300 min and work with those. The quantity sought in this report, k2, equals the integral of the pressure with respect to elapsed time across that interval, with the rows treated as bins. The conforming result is 2140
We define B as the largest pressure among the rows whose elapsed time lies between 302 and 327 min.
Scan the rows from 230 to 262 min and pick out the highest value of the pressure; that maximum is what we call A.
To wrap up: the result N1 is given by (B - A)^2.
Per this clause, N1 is 279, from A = 391.4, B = 408.1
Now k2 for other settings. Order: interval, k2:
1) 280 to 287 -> 2667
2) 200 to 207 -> 2542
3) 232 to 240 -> 2930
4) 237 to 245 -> 2990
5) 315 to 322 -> 2771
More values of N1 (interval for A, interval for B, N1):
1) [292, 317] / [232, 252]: 279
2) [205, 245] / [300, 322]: 279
